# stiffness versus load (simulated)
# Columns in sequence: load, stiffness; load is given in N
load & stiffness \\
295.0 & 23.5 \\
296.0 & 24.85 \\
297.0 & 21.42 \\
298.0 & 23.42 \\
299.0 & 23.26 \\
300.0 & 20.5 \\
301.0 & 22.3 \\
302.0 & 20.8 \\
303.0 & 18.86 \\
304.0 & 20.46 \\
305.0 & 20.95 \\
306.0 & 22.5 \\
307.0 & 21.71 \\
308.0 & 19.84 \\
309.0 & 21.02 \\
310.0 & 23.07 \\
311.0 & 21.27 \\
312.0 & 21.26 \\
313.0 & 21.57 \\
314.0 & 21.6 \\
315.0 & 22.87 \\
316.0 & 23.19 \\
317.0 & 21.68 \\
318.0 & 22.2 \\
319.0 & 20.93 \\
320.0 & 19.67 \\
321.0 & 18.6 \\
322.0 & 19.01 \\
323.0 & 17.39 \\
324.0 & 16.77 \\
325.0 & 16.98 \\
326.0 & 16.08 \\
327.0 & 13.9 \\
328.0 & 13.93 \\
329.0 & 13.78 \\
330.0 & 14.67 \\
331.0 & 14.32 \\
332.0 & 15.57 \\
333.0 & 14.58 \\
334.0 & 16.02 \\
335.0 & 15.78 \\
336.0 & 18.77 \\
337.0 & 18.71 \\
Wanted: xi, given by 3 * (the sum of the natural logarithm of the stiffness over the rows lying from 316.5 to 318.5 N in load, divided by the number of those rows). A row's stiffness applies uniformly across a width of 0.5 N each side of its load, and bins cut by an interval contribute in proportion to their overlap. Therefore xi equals 9.3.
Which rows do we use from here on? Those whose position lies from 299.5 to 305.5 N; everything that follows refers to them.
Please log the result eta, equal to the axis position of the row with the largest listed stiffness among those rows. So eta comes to 301.0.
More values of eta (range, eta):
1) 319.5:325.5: 320.0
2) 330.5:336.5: 336.0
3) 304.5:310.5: 310.0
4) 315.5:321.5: 316.0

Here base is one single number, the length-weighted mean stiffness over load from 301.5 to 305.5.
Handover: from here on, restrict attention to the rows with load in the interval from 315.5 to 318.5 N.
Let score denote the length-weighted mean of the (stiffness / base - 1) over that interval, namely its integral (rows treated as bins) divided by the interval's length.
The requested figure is 0.10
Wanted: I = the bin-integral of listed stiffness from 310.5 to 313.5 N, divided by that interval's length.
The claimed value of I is 21.4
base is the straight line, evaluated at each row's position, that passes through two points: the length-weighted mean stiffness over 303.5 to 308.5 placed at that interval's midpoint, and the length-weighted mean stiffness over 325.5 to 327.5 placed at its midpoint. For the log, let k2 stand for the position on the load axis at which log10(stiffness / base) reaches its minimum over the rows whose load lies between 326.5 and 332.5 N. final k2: 327.0 N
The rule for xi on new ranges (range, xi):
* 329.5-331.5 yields 8.0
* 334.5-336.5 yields 8.5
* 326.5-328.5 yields 7.9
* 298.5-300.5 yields 9.3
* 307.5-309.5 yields 9.0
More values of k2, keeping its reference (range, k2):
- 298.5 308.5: 303.0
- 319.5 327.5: 327.0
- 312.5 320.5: 313.0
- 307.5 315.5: 308.0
